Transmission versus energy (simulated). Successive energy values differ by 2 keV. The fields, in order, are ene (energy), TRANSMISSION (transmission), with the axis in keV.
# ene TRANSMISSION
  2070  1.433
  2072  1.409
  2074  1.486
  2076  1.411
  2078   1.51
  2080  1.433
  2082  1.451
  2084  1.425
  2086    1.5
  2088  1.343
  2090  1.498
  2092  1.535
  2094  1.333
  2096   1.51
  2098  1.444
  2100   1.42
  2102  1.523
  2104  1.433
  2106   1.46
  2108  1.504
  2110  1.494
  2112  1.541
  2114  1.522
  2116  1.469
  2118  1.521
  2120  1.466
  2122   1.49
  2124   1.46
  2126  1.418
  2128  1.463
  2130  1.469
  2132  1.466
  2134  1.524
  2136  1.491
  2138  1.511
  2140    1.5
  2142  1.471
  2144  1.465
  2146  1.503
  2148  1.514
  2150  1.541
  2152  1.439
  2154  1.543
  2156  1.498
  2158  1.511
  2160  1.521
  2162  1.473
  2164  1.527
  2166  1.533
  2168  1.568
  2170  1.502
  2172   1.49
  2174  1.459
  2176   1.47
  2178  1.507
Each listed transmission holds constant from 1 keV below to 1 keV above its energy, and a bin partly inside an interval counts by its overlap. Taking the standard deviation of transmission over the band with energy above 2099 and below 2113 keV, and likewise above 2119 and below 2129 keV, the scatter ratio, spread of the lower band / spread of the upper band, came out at 1.8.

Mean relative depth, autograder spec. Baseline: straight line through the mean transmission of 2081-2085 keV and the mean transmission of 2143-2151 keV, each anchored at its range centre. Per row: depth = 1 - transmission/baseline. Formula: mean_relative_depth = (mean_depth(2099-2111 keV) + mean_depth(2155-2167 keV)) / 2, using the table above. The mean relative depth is 0.000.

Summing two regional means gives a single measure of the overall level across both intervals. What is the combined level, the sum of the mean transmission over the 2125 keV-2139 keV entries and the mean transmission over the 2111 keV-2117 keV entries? 2.99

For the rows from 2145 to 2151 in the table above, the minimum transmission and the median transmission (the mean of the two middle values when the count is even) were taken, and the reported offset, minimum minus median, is -0.011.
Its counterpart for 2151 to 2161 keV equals -0.072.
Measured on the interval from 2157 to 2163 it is -0.038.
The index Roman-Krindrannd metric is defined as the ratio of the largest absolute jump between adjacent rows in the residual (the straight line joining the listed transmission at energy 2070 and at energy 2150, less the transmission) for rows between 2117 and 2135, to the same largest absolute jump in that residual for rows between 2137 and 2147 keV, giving 1.6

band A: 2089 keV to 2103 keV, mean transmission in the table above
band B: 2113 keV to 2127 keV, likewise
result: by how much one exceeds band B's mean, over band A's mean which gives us -0.326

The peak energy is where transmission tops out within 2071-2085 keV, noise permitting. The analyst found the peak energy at 2078 keV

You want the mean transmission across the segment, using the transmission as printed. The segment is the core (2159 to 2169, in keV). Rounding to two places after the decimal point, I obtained 1.52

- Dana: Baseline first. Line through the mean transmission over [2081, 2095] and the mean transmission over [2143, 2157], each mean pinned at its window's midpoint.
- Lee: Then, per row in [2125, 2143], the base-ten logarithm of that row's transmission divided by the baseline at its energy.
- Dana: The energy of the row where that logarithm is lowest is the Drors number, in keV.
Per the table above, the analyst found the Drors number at 2126 keV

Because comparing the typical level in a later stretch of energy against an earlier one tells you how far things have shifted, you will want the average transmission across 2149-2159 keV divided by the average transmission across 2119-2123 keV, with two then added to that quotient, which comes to 3.02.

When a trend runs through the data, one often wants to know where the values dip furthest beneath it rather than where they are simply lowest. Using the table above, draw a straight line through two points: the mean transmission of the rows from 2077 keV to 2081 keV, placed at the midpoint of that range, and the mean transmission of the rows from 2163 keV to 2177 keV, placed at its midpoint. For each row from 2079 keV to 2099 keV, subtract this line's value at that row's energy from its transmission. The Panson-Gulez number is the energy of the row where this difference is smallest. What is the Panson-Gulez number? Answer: 2094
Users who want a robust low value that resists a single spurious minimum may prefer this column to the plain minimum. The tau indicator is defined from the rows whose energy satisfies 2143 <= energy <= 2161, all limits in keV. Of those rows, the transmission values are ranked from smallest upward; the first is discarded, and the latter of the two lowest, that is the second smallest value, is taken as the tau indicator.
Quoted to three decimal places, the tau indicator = 1.465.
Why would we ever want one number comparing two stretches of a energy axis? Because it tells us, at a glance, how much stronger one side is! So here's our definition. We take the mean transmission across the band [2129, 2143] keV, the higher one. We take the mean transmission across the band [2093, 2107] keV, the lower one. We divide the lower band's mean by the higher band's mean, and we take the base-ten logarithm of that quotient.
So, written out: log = -0.0131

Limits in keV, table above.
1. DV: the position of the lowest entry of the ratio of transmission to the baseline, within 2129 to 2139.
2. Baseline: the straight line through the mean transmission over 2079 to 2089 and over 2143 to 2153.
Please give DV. 2132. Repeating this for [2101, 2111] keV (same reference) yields 2104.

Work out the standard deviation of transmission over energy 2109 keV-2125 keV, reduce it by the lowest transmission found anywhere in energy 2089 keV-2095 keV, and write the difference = -1.30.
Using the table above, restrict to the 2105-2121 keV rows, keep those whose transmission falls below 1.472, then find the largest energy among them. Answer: 2120 keV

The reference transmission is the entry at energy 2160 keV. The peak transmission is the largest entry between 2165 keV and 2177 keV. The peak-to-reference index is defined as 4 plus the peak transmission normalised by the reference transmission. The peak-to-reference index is 5.03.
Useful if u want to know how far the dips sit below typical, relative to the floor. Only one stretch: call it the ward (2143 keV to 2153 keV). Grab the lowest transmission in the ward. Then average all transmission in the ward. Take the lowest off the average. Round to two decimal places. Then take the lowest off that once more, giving -1.39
